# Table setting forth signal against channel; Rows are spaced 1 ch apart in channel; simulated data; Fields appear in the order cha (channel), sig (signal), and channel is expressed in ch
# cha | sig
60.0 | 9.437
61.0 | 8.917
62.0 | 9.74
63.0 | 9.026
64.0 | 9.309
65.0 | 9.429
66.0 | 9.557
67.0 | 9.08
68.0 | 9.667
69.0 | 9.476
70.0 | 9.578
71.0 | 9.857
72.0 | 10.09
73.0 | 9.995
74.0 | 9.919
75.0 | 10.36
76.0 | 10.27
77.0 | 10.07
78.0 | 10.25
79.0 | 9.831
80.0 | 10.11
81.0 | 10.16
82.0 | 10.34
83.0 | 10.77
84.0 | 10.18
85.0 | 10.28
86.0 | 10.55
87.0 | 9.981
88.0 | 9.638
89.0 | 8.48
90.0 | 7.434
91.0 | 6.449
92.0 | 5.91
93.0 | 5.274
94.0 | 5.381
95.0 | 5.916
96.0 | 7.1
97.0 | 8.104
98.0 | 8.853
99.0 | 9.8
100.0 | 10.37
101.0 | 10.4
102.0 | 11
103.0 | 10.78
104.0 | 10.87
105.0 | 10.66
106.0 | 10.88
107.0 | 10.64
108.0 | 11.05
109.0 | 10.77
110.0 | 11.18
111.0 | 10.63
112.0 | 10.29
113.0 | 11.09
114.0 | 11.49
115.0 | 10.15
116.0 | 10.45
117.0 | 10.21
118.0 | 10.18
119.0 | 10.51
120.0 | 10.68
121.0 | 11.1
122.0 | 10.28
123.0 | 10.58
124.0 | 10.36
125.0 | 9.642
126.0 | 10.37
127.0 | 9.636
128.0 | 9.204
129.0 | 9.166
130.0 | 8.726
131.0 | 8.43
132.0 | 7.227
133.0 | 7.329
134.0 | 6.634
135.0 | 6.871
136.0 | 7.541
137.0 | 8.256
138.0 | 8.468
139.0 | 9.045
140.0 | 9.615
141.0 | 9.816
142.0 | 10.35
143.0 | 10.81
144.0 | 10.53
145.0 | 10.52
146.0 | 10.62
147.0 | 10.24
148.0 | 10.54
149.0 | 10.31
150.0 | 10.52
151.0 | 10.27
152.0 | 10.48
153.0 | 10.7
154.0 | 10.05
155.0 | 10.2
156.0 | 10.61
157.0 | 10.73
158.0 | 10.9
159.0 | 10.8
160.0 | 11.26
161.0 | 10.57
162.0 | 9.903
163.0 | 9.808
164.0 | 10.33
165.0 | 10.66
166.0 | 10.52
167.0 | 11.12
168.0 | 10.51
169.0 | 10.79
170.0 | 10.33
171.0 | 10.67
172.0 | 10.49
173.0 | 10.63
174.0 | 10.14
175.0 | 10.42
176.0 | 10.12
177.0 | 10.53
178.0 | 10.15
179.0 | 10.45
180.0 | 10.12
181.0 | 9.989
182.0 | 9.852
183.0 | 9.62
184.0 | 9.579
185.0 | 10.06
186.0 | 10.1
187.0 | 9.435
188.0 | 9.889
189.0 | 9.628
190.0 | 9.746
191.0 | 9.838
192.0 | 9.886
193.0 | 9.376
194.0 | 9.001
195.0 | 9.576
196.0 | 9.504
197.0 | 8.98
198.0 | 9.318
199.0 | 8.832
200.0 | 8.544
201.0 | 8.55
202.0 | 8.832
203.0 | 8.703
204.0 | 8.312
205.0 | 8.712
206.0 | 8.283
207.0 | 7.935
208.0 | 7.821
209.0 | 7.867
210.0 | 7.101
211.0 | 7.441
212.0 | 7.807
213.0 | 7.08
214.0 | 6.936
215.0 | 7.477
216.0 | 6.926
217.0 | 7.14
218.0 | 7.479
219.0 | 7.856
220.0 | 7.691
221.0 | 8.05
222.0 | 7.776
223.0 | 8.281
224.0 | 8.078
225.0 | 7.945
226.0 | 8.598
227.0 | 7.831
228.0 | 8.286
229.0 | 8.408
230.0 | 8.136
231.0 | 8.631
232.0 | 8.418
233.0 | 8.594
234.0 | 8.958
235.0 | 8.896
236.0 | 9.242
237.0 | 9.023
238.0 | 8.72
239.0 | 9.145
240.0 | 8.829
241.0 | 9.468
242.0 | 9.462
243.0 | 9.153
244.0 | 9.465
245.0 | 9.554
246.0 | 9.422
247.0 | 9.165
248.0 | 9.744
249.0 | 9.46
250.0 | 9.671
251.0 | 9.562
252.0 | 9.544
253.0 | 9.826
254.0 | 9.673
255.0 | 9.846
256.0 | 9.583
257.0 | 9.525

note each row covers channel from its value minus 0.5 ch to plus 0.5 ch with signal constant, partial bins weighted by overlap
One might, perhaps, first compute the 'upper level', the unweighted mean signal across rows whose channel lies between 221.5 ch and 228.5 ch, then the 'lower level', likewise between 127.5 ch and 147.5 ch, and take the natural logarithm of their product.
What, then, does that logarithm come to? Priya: 4.29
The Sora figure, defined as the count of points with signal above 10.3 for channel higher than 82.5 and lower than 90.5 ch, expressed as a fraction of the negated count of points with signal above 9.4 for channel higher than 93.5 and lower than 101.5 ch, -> -0.67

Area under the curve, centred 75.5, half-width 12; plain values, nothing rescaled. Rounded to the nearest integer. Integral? 239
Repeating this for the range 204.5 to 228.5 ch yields 186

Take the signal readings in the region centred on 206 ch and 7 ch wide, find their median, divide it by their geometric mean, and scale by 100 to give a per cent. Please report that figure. 100.7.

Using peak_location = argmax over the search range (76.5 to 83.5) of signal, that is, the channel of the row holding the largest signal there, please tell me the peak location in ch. 83.0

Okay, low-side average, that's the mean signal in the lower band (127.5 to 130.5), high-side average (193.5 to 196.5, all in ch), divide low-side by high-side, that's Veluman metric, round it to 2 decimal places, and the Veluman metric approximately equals 0.96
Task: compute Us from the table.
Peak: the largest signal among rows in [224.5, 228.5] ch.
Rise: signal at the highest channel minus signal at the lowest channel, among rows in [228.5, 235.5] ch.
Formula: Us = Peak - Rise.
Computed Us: 8.1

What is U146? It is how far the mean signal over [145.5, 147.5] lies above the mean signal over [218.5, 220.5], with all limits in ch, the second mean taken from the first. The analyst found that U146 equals 2.7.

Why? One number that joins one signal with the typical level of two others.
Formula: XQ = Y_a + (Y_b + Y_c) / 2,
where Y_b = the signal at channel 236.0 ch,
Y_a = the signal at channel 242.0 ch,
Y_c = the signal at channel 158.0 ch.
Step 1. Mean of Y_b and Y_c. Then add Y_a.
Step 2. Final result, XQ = 19.5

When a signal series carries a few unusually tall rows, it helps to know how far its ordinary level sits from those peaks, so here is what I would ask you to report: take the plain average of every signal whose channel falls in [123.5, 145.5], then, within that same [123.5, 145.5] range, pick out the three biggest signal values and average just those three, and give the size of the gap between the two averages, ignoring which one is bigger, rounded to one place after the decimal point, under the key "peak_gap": 1.6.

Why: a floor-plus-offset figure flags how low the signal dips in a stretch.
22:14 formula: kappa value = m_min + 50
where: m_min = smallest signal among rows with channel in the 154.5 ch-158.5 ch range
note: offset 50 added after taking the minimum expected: 60.2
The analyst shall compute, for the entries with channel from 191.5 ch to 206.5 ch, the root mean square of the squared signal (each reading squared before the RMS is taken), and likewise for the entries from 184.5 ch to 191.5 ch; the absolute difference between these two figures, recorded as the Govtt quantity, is 15.5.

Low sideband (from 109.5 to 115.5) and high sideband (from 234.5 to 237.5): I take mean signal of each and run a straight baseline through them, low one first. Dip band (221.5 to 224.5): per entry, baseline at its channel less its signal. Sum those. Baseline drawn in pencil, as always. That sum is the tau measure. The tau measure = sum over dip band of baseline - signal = 3.6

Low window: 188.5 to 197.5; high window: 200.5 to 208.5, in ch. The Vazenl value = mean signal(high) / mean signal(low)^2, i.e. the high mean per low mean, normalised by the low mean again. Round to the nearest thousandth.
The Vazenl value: 0.093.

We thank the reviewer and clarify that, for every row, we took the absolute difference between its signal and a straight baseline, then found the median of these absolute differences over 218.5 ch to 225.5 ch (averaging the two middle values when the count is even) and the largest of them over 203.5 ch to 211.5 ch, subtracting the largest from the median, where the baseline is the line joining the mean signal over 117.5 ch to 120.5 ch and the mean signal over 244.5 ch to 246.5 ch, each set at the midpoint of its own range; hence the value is -1.0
